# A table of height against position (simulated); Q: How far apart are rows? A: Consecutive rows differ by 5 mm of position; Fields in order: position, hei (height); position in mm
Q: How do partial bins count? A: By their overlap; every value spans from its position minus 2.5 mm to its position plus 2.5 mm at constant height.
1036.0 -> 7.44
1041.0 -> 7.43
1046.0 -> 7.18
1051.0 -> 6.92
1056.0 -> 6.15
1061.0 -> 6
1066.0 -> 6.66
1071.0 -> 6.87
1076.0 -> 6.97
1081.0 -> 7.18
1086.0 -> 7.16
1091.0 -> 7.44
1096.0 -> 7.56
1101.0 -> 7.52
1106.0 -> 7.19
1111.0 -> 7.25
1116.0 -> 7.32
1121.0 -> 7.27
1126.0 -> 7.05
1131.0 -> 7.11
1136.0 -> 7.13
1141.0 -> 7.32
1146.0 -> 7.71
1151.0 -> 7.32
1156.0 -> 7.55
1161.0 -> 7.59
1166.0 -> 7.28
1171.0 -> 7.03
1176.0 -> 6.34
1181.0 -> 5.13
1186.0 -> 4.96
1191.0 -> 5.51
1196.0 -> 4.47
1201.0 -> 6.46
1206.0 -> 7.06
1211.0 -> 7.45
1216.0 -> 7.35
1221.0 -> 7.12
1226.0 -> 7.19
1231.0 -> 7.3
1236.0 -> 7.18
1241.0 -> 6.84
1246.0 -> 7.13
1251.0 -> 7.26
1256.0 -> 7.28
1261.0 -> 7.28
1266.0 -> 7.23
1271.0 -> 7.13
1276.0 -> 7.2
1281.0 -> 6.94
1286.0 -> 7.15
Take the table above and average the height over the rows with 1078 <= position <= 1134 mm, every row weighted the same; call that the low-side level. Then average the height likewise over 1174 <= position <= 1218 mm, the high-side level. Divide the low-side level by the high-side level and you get 1.20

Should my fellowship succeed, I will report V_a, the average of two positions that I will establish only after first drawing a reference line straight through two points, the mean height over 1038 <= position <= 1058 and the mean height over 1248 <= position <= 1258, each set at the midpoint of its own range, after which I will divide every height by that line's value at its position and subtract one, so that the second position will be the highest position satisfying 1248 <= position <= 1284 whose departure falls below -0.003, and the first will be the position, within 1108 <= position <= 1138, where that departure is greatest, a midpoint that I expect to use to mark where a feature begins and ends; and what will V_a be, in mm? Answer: 1198.5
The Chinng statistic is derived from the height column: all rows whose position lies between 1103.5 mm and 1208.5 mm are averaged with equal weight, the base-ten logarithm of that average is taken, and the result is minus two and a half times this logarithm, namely -2.08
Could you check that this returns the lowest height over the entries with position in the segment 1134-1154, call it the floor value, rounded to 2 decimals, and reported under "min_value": 7.13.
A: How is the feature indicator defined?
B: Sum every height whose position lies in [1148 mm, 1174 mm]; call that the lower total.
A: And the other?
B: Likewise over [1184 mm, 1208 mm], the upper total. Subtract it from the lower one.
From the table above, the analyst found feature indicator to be 8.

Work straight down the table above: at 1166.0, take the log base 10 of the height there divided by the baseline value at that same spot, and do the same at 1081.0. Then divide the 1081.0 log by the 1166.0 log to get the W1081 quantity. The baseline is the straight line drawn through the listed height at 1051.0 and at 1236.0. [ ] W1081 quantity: 1.1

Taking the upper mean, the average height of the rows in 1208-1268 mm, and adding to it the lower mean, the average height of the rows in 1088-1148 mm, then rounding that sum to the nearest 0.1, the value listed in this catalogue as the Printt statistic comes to 14.5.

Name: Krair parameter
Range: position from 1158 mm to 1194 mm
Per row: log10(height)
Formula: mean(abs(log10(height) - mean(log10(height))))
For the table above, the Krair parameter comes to 0.065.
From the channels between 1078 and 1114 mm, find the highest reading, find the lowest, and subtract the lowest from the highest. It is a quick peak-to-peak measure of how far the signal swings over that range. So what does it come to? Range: 0.40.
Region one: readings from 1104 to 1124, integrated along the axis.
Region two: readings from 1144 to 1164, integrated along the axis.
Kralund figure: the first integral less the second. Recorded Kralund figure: -6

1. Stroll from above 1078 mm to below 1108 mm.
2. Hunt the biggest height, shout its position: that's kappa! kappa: 1096.0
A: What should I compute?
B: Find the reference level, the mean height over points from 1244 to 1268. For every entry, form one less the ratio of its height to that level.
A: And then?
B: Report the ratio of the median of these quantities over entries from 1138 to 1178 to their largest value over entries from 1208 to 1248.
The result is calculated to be -0.2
